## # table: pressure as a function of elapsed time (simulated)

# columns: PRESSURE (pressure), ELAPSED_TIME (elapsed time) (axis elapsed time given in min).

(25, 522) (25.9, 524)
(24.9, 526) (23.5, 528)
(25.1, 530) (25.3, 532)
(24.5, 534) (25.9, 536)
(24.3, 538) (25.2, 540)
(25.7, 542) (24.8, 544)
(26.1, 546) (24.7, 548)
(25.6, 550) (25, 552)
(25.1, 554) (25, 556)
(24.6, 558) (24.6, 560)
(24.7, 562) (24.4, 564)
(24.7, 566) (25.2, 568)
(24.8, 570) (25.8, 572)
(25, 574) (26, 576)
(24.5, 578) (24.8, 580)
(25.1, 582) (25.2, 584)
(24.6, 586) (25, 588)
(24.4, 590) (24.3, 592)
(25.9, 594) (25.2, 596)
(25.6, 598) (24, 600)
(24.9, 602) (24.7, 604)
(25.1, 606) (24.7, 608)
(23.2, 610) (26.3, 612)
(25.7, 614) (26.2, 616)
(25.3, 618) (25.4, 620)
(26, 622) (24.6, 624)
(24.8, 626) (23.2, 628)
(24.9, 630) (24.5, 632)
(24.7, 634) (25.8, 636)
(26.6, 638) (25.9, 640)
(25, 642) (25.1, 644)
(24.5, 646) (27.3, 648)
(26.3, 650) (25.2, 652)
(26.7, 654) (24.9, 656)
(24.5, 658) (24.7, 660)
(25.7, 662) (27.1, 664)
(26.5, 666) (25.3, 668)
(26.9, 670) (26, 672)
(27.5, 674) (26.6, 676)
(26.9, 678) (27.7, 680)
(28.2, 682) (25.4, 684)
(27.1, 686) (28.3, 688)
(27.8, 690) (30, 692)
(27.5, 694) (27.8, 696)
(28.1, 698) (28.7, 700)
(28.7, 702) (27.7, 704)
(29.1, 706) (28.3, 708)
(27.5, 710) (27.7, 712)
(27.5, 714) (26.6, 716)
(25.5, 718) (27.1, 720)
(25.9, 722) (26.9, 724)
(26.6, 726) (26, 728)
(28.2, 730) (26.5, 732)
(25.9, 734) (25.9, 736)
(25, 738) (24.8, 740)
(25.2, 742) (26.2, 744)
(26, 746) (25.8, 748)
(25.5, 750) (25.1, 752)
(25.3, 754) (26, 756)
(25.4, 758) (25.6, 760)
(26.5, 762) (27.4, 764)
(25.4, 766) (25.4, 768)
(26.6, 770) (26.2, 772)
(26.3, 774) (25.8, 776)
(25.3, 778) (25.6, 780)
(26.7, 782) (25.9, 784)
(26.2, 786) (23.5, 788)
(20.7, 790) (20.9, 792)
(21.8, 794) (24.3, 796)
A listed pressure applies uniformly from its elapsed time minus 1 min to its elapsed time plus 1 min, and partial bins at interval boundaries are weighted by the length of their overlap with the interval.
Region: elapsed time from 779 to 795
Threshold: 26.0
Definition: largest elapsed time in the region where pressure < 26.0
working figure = 794 min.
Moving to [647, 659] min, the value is 658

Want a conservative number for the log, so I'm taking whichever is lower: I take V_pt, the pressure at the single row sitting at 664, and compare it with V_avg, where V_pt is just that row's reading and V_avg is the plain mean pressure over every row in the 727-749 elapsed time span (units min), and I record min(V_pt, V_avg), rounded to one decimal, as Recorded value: 26.0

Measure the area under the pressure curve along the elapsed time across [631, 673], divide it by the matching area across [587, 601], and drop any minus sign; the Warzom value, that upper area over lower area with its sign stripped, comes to 3.1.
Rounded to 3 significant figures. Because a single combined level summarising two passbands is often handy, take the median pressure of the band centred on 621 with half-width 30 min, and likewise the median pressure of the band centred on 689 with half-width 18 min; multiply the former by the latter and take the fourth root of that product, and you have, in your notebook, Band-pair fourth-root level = 5.14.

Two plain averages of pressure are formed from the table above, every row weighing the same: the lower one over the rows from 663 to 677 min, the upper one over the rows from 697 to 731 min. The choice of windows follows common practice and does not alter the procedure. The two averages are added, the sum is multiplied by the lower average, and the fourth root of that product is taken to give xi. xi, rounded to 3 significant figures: 6.15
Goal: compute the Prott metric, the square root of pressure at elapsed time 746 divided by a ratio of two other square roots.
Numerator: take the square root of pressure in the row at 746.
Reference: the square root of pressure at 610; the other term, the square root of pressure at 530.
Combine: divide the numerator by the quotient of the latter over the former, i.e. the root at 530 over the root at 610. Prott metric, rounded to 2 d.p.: 4.90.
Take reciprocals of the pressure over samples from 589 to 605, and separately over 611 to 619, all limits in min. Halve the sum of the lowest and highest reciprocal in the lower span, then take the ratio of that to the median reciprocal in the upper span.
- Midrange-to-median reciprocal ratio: 1.04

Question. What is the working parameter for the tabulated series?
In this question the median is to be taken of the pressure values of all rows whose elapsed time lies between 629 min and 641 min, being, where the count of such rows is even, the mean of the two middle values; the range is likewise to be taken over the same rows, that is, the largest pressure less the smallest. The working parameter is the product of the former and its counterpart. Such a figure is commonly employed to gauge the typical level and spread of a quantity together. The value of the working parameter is 53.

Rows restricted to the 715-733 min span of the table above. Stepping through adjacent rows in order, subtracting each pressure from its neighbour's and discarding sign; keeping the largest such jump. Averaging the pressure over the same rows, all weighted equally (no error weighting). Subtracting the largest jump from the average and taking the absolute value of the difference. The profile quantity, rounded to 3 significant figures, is 24.4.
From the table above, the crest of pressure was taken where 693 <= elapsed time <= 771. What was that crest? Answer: 29.1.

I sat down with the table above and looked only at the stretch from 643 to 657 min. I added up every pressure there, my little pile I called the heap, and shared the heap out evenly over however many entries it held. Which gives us 25.71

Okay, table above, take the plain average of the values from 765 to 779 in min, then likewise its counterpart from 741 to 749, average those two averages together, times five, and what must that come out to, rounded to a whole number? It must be 129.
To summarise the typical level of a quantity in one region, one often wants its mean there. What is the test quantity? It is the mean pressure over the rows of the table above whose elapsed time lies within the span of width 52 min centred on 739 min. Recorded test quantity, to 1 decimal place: 26.1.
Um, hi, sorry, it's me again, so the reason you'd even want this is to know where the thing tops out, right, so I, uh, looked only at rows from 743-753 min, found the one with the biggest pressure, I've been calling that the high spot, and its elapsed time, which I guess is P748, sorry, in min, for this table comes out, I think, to 744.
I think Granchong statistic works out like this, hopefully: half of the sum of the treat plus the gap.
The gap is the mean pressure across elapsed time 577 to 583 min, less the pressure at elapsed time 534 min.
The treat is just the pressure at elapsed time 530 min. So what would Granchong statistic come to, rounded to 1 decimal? 12.7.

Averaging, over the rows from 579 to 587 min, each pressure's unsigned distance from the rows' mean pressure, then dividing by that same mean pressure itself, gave 0.009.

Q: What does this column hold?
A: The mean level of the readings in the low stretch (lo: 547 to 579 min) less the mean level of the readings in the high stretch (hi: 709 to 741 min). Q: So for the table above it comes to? -1.5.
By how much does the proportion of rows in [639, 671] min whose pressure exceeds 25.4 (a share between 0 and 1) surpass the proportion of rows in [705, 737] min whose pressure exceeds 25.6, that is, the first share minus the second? -0.44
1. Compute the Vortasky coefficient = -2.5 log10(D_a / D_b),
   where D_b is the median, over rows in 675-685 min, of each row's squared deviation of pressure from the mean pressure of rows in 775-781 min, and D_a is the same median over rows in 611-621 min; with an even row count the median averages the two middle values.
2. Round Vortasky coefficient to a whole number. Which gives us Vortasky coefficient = 3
